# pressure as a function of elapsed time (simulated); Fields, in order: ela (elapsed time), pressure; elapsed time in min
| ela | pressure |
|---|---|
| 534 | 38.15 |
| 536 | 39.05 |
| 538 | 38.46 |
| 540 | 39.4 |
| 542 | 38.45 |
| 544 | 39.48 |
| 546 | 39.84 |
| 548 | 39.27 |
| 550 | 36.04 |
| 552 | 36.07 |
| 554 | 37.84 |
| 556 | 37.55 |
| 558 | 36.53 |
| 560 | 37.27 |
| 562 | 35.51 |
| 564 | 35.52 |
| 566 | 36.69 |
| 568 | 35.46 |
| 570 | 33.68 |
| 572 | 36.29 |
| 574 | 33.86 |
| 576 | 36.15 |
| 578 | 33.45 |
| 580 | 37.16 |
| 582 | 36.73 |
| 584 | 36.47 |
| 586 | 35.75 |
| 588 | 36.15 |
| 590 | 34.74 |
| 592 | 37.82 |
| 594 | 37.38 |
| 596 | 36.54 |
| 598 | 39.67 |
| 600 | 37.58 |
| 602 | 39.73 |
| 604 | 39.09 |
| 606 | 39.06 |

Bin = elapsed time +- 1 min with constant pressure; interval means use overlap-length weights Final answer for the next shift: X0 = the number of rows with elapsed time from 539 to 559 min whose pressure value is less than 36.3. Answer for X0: 2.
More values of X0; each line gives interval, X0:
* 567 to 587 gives 7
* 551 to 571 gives 5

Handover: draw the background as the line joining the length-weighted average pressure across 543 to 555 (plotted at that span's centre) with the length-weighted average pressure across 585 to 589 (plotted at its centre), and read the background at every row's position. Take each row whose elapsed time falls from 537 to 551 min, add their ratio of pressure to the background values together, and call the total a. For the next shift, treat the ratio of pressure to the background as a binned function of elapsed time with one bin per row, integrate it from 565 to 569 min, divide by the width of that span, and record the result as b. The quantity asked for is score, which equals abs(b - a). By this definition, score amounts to 6.1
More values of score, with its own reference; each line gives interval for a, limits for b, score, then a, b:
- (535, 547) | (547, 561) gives 5.1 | 6.1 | 0.98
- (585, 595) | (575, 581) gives 4.1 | 5.1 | 0.98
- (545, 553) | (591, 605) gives 2.9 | 4.0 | 1.08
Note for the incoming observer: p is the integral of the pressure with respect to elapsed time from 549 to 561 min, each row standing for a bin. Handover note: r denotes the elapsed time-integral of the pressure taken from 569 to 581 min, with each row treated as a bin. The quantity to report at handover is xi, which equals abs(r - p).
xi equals 21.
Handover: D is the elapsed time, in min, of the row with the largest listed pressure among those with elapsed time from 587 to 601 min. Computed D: 598 min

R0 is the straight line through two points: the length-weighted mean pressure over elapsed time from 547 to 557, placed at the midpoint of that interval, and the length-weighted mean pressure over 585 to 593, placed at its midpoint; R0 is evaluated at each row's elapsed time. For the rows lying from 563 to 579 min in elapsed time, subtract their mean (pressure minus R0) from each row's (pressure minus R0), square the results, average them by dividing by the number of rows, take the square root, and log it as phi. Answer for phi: 1.15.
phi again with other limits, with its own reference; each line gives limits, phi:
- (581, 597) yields 0.94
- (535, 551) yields 1.07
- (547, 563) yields 1.08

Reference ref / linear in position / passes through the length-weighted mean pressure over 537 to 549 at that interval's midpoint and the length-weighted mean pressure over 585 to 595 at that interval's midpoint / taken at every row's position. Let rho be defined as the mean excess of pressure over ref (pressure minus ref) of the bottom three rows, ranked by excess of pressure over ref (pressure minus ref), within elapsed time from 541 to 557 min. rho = -2.0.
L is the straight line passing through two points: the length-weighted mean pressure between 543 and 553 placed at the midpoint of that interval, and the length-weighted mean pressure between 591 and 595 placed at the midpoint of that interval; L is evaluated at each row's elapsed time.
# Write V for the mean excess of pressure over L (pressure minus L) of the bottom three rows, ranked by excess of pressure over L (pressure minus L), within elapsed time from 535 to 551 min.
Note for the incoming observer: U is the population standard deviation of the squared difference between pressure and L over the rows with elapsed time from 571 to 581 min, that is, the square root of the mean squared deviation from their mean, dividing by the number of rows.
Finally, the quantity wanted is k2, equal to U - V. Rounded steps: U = 7.6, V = -1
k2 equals 8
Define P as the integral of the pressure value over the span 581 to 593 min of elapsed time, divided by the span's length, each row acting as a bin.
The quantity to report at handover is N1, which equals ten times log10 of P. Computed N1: 15.6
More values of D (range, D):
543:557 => 546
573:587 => 580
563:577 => 566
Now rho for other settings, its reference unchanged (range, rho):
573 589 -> -2.7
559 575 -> -3.3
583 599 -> -0.9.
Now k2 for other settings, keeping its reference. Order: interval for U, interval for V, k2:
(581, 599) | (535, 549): 2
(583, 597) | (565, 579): 7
